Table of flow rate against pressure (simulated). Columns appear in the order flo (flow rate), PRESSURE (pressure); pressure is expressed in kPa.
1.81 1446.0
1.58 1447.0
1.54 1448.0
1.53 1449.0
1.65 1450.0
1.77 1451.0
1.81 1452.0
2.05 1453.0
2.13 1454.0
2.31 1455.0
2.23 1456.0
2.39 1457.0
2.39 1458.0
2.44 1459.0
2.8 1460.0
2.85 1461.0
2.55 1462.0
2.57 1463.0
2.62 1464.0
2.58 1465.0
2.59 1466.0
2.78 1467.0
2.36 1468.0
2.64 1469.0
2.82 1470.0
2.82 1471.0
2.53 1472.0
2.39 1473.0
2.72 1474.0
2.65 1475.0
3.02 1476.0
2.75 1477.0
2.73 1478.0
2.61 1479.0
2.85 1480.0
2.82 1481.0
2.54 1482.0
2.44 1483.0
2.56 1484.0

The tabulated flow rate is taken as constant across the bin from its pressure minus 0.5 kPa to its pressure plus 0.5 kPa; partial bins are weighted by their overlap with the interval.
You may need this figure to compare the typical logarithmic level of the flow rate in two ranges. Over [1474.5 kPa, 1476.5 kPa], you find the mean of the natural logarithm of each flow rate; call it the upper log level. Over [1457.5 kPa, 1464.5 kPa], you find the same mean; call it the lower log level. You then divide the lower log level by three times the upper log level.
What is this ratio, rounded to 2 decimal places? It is 0.31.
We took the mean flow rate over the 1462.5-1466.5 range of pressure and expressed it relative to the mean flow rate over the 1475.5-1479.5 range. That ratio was 0.93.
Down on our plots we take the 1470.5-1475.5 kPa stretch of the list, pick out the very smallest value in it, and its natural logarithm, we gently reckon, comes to 0.87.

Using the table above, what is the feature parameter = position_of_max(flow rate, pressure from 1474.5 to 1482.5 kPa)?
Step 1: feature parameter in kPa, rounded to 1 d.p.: 1476.0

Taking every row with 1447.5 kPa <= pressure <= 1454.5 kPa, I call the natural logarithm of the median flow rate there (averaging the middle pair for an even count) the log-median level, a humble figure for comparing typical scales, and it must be 0.57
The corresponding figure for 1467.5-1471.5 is 1.00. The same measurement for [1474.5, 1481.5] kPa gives 1.01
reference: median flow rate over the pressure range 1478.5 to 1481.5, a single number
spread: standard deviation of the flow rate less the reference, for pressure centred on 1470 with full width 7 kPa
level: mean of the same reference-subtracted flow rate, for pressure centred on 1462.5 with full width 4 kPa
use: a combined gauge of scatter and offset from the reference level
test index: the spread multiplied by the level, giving -0.03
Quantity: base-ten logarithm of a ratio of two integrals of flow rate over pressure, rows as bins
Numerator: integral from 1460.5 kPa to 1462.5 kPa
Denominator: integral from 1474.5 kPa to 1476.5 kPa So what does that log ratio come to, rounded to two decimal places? -0.02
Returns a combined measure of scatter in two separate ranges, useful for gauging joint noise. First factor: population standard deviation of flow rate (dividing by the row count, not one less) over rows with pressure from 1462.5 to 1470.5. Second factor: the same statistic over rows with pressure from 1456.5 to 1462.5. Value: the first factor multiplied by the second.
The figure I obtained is 0.025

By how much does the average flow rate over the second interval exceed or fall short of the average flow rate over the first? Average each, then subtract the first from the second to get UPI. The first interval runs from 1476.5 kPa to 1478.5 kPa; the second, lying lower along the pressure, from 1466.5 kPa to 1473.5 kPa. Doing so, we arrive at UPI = -0.1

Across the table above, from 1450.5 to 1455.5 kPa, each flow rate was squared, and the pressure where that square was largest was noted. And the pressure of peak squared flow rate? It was 1455.0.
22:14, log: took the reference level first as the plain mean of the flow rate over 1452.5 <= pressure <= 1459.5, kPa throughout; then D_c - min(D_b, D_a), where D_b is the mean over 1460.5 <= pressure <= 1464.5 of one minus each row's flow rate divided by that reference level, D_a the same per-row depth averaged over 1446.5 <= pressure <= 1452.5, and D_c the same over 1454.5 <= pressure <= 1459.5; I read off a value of 0.13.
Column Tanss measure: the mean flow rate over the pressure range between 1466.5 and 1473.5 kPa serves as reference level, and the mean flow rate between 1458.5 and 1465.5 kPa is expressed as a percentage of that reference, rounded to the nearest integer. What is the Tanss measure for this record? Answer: 100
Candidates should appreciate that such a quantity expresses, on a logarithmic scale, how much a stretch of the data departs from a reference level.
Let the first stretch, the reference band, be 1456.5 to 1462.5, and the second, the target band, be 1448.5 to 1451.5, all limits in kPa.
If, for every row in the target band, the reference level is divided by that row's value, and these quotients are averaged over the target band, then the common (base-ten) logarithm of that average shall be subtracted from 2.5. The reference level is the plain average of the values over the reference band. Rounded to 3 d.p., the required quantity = 2.306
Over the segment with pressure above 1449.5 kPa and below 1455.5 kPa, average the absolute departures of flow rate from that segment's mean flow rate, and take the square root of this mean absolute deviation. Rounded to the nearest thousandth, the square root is 0.458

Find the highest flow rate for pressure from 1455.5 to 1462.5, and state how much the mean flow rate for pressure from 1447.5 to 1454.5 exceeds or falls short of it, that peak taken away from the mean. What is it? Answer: -1.1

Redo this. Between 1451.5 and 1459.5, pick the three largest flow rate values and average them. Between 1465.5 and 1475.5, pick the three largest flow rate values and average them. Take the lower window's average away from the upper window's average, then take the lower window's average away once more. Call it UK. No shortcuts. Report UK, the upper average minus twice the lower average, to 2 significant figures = -2.0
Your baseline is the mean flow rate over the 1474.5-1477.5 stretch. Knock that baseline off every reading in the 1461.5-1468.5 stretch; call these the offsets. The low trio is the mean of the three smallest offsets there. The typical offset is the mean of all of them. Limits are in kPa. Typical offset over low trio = 0.7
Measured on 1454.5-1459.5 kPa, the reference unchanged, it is 0.9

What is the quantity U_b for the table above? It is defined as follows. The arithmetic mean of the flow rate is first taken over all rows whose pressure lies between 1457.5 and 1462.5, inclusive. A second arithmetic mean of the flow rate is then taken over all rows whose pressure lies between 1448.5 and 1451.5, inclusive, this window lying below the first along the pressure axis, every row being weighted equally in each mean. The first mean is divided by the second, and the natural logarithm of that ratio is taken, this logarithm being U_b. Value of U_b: 0.46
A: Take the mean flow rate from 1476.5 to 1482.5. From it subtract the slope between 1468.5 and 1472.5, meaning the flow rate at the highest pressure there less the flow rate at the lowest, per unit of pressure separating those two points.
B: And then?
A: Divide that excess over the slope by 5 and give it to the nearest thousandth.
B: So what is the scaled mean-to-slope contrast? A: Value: 0.551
